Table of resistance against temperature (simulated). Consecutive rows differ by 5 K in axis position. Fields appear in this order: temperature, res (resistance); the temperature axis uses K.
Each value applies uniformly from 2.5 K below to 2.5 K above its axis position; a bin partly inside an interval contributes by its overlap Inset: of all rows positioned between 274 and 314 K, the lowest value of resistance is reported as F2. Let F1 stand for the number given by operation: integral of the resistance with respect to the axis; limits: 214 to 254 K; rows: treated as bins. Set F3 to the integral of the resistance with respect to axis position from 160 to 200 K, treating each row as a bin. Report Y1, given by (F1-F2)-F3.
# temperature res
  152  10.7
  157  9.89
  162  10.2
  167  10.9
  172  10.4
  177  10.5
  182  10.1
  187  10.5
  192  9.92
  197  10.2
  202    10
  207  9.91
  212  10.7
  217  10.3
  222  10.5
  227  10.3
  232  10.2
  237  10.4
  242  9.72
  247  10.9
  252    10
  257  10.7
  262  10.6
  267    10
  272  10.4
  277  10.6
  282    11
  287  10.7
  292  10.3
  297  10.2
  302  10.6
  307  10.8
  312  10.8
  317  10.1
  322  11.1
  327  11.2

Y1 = -12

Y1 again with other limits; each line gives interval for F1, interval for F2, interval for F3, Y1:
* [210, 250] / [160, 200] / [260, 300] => -14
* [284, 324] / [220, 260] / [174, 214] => 4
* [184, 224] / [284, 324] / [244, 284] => -21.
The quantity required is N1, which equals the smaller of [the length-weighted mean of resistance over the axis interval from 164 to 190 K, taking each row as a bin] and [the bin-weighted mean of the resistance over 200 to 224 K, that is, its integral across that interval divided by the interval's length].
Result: 10.3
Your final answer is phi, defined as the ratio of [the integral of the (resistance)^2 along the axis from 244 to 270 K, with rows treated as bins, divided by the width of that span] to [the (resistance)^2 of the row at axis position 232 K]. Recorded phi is 1.05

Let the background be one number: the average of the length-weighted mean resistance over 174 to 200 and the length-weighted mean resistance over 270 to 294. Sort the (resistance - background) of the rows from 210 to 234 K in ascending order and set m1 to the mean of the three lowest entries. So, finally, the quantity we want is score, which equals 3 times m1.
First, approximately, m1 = -0.2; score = -0.5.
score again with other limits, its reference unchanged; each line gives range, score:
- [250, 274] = -0.9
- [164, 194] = -0.9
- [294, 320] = -0.4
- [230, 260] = -1.4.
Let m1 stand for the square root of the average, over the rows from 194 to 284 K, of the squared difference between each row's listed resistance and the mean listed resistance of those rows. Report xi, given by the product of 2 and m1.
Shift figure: 0.69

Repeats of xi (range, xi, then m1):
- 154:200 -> 0.60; 0.302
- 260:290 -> 0.61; 0.304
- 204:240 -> 0.46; 0.229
